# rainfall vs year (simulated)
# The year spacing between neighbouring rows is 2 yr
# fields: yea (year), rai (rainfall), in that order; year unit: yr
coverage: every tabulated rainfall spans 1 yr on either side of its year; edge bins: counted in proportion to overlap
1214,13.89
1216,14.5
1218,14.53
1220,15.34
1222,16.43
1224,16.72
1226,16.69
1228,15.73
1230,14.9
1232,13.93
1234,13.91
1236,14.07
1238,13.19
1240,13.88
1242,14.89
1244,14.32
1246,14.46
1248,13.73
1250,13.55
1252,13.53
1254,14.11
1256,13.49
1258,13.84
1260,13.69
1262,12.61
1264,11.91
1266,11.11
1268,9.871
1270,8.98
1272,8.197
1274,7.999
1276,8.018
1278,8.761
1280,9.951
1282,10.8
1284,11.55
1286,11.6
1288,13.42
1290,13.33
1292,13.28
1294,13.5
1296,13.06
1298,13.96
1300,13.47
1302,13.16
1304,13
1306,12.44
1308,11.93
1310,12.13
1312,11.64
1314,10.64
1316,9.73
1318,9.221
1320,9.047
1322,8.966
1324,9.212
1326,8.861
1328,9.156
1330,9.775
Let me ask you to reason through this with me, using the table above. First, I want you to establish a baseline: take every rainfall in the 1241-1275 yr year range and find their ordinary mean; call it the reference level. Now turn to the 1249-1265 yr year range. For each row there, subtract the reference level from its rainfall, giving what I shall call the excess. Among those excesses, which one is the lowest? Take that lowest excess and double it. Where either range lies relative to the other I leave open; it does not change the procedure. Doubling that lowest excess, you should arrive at -1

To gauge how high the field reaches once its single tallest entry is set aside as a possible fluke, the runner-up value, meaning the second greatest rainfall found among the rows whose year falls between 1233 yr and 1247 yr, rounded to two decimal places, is 14.46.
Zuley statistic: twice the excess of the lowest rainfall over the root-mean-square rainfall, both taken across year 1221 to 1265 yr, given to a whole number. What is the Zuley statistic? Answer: -5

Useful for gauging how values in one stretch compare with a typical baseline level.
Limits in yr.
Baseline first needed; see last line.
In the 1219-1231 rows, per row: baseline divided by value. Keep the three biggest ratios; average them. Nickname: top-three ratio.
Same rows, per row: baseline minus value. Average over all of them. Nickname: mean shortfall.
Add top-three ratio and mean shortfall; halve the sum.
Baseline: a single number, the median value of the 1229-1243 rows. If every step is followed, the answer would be -0.6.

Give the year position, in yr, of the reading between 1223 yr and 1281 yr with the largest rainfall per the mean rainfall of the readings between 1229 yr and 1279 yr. 1224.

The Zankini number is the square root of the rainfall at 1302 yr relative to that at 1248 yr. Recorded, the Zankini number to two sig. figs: 0.98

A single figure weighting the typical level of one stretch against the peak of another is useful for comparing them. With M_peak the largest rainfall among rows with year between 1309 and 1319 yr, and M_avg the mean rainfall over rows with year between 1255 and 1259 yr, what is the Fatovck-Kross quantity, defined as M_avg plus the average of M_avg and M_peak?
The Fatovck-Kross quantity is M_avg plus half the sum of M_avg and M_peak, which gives 26.6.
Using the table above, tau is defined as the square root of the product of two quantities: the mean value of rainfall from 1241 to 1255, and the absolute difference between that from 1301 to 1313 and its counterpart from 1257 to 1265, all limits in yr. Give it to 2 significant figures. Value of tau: 3.0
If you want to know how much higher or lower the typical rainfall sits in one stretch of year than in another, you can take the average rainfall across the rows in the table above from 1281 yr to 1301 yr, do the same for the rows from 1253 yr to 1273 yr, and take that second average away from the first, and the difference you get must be 1.0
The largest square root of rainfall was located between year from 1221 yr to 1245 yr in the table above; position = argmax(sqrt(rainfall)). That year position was 1224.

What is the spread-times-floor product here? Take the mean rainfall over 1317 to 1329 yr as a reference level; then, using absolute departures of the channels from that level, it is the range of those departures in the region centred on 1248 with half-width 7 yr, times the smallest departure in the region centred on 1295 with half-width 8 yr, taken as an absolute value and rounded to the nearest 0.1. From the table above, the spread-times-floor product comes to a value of 5.4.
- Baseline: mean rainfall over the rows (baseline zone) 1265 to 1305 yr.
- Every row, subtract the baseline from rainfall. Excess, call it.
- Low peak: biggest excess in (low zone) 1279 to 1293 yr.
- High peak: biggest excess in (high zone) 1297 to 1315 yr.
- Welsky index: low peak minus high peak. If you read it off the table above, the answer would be -0.5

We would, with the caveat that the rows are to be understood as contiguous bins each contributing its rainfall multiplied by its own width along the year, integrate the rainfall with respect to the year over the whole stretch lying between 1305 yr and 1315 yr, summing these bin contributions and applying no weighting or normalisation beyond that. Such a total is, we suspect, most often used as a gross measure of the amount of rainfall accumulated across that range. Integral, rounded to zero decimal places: 118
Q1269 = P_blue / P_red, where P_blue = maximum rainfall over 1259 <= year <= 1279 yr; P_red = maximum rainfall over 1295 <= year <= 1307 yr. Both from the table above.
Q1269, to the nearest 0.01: 0.98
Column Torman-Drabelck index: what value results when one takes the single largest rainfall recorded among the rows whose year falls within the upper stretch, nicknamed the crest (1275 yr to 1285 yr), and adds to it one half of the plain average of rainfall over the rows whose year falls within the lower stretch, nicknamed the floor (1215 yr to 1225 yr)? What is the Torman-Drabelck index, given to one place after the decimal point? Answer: 19.3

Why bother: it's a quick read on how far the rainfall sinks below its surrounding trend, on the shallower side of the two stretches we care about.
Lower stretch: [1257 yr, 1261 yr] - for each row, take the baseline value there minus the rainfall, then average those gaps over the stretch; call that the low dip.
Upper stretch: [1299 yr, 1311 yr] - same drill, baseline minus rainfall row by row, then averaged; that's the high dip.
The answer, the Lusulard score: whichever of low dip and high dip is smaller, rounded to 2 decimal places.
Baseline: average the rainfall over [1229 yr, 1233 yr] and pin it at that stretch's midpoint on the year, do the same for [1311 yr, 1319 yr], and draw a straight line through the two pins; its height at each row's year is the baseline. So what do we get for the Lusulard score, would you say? -1.89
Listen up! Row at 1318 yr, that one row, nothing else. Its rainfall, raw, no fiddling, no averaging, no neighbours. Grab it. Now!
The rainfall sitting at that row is 9.221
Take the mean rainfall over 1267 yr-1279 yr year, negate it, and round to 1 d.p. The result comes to -8.6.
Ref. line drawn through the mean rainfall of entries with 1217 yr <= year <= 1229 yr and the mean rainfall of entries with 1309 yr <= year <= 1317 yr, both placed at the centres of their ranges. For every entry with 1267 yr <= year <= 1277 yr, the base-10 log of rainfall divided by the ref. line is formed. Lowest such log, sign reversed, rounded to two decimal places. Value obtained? 0.22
